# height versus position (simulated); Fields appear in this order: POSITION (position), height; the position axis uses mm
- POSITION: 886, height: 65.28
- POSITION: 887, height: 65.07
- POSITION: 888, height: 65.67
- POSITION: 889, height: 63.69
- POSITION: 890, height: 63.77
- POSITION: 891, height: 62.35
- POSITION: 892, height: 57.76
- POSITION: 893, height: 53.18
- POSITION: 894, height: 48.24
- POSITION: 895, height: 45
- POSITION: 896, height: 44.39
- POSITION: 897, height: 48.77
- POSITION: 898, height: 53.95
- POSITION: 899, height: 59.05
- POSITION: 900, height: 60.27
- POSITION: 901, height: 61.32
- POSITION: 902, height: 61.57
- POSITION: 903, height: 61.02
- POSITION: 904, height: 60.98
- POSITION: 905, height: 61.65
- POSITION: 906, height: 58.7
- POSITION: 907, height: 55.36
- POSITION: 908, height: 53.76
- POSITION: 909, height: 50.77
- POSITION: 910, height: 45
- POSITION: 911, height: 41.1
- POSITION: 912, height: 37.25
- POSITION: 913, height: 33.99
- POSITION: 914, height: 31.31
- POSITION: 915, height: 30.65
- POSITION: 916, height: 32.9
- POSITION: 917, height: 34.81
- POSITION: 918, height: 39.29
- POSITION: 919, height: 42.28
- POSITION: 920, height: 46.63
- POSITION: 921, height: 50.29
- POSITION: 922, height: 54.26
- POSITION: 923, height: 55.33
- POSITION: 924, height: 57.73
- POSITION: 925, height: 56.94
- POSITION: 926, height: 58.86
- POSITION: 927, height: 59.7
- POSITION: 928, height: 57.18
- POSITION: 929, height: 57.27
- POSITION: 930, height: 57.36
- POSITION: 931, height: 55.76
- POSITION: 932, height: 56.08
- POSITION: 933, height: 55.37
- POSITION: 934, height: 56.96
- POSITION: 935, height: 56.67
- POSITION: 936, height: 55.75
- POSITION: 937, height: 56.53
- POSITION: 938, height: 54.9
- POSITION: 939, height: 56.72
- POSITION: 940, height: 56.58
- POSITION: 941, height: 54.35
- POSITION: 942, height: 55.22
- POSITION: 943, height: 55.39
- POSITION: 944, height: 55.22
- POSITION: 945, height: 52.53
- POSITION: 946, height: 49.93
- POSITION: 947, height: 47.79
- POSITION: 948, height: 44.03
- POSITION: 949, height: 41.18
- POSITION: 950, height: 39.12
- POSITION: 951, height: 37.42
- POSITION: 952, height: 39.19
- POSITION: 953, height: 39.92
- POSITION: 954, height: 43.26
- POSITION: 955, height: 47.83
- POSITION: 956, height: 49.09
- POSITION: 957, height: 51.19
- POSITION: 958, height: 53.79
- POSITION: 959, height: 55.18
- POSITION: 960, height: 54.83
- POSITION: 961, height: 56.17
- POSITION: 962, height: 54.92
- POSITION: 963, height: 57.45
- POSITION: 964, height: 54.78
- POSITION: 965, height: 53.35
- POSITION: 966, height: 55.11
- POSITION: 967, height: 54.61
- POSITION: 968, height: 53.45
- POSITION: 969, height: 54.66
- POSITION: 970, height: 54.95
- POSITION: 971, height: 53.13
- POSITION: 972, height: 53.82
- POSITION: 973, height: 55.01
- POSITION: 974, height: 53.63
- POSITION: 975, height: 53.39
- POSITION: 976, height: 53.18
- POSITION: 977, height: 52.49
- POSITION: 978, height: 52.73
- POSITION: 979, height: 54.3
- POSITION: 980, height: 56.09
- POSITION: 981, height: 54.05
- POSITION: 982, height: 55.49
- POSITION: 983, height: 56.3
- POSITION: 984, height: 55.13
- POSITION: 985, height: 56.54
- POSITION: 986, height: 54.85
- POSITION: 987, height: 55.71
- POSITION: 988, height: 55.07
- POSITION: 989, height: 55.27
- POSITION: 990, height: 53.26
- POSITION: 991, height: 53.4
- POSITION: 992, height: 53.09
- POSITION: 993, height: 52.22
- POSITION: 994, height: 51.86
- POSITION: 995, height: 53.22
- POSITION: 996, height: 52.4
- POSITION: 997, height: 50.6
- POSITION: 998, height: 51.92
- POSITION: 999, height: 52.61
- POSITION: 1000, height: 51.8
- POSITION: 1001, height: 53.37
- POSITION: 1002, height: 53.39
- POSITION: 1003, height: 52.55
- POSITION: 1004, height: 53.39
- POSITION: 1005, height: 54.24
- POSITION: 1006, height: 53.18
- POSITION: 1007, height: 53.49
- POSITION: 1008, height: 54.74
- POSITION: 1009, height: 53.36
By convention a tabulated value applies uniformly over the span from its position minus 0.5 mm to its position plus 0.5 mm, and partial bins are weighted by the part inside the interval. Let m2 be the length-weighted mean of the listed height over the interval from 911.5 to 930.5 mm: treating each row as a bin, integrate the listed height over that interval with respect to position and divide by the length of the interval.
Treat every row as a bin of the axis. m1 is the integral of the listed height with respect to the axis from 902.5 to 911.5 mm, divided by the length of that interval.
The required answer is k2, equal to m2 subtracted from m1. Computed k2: 7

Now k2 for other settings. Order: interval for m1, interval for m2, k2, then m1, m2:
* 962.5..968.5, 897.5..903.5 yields -5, 54.8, 59.5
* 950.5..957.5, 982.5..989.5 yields -12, 44.0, 55.6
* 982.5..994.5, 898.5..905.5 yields -6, 54.4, 60.8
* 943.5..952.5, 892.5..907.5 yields -10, 45.2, 55.6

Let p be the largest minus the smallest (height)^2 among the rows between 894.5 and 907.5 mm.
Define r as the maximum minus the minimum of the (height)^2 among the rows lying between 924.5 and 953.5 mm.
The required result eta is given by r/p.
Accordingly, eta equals 1.2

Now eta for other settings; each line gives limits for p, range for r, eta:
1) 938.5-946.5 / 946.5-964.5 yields 2.6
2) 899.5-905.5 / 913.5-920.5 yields 7.3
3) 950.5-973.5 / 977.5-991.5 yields 0.2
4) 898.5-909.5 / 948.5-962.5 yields 1.4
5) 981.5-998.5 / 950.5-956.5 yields 1.6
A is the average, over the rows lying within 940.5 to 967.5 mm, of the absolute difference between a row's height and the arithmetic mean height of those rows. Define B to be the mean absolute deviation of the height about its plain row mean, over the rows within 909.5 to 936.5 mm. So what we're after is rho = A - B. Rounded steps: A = 5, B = 9.0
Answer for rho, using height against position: -4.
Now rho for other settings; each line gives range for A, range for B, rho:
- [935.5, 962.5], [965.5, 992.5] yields 5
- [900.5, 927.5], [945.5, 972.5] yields 4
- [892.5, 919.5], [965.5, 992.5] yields 8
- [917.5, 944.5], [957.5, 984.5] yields 2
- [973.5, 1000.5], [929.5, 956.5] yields -5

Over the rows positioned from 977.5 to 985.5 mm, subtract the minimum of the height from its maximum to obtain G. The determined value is 3.8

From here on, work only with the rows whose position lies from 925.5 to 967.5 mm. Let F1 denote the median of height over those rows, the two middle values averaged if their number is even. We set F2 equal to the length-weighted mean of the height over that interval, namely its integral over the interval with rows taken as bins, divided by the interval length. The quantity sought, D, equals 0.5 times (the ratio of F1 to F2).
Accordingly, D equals 0.524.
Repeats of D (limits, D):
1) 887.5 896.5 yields 0.516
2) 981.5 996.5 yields 0.505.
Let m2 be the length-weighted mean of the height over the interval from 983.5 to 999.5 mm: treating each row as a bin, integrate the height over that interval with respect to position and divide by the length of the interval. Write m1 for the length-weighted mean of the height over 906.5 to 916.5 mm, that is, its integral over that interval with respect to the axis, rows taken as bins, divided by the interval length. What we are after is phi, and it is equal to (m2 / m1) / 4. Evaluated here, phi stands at 0.325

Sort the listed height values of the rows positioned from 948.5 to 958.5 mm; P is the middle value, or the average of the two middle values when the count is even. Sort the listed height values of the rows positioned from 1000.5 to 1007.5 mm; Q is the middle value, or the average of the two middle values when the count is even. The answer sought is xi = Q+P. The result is 96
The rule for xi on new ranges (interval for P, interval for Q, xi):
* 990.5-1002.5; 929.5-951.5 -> 108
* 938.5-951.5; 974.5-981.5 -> 106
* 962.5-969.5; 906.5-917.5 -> 92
